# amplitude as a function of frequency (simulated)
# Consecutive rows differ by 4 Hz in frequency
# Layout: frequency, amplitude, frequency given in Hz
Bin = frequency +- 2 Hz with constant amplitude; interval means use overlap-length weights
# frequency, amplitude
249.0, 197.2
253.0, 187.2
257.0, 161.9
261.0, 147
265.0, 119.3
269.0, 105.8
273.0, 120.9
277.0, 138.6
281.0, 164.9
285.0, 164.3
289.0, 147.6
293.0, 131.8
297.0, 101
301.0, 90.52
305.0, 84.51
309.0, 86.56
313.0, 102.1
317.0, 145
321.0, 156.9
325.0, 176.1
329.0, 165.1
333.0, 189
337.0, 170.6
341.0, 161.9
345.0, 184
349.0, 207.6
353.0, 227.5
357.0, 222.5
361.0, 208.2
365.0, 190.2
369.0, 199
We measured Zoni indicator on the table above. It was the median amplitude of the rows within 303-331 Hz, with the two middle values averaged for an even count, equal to 145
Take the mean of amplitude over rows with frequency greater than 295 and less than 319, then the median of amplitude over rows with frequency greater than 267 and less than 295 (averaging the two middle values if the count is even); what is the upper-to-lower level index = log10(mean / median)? -0.13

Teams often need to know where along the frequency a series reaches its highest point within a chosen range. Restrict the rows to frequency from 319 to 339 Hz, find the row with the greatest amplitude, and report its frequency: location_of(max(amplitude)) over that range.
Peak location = 333.0 Hz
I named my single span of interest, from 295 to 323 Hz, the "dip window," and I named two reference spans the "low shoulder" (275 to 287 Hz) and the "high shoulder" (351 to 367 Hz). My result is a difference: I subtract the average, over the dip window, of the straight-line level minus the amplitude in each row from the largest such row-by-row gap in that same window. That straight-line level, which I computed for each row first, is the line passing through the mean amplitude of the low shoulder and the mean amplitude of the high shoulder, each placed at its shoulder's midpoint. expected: 23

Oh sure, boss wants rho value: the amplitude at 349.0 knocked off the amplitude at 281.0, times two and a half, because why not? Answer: -107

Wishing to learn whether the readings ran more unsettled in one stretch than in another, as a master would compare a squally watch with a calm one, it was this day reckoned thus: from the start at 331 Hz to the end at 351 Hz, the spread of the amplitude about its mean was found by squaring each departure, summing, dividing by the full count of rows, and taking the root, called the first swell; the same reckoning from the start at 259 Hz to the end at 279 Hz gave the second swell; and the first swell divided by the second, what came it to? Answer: 1.1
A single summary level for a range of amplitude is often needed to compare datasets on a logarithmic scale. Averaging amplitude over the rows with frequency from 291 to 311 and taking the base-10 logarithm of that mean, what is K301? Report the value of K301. 2.00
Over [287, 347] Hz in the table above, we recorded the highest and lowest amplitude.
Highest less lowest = 104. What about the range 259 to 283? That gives 59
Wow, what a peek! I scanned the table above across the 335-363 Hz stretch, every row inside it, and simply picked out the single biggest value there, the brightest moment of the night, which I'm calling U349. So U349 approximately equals 227.5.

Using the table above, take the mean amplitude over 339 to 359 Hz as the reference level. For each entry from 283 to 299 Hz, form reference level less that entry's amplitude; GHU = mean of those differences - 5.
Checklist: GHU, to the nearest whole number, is 60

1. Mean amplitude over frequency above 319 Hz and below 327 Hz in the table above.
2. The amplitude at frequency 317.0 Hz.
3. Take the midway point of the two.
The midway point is 156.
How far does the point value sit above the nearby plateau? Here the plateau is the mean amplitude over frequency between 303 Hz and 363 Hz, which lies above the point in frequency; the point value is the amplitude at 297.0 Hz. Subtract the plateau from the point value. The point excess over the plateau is -65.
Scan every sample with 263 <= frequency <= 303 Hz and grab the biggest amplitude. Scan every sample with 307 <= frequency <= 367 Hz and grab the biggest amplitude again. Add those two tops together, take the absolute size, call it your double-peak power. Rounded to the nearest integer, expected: 392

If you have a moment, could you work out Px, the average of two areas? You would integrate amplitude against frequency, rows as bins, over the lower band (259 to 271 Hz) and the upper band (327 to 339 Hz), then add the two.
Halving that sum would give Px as 1794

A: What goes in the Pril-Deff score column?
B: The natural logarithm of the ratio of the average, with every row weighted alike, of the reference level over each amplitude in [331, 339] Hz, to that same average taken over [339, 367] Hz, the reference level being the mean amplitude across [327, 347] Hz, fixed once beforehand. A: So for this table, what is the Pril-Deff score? 0.10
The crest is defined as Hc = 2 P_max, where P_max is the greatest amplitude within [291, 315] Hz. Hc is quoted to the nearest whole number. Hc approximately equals 264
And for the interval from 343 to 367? 455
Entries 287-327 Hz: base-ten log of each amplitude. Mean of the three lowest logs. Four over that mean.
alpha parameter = 2.06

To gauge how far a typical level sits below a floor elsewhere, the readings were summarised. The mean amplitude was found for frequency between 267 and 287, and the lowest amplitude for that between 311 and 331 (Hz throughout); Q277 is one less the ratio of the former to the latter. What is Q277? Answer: -0.36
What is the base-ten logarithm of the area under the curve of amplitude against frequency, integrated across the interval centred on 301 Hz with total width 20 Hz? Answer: 3.3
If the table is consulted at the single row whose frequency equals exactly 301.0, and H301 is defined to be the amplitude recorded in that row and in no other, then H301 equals 90.52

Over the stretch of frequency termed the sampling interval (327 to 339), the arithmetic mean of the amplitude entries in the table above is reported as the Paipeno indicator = 175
